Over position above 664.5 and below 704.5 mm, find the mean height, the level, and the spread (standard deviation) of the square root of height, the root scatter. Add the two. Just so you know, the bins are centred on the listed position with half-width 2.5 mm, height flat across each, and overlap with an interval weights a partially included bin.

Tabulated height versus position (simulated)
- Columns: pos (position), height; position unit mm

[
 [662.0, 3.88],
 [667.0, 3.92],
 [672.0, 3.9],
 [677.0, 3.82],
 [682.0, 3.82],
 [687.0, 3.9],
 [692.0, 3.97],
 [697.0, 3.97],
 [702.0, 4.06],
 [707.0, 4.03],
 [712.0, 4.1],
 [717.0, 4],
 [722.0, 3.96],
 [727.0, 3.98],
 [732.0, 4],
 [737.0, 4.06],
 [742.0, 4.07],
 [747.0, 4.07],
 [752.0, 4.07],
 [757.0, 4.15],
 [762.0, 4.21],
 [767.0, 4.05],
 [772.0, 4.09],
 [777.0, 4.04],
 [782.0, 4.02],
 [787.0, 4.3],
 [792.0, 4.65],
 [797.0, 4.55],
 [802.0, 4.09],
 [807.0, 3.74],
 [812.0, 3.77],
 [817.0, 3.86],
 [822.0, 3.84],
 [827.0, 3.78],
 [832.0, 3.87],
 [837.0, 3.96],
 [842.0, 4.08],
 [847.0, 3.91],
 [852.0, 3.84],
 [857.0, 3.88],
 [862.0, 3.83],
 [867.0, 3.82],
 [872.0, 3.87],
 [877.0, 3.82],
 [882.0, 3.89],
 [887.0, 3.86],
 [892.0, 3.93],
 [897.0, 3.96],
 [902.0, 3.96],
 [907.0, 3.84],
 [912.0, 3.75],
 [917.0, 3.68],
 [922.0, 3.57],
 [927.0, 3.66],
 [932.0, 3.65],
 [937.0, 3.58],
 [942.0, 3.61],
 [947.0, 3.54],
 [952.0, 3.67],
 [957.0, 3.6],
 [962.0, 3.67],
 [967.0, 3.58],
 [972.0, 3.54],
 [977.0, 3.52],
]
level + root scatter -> 3.94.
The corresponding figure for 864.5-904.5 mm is 3.90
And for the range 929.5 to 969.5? 3.62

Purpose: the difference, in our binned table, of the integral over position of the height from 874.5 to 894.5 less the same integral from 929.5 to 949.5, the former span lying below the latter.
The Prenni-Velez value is 5.6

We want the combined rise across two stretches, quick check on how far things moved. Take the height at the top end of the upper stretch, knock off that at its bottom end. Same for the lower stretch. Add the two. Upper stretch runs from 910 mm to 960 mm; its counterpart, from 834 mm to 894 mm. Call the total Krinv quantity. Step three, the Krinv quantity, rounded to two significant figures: -0.18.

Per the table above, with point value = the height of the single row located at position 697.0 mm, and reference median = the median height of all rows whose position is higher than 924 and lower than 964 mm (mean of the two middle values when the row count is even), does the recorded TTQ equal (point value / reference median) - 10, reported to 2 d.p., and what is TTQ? -8.91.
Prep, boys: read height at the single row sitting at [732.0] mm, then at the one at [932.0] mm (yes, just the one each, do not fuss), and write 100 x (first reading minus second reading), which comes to 35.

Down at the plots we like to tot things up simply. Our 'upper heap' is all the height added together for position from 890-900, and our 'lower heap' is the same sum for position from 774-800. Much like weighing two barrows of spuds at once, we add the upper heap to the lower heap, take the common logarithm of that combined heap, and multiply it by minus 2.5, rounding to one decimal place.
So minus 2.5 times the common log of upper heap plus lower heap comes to -3.7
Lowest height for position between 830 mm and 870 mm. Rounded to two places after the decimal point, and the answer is 3.82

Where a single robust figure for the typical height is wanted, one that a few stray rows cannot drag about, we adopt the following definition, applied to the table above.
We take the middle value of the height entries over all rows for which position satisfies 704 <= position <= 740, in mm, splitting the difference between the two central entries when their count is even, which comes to 4.00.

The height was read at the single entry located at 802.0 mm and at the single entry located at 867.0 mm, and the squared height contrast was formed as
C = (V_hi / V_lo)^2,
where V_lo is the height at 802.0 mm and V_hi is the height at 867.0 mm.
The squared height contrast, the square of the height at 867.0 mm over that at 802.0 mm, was 0.872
